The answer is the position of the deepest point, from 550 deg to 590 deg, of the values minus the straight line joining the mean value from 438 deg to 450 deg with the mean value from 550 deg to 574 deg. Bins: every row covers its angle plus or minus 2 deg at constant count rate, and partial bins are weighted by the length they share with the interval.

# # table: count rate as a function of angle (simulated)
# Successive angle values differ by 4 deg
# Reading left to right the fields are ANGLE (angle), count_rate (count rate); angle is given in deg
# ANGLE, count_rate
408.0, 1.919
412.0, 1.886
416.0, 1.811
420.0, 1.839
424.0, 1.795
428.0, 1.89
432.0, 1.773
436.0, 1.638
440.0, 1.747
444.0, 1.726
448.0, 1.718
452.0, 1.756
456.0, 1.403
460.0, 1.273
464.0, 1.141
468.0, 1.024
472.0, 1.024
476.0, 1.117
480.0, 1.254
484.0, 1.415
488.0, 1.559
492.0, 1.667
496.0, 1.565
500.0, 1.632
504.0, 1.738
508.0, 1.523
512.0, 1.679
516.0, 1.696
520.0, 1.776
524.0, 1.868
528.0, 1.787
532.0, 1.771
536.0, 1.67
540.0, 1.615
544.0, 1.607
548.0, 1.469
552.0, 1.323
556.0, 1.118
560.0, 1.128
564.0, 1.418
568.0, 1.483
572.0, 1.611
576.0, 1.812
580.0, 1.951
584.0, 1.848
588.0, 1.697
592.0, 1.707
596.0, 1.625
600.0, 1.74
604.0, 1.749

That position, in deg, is 556.0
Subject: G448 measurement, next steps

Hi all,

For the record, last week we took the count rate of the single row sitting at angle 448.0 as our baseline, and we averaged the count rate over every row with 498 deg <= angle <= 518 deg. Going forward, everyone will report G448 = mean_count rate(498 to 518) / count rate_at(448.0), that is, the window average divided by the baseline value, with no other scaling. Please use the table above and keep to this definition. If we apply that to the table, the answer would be 0.96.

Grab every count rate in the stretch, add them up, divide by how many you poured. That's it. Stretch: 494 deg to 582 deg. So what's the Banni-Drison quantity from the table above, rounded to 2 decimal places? 1.60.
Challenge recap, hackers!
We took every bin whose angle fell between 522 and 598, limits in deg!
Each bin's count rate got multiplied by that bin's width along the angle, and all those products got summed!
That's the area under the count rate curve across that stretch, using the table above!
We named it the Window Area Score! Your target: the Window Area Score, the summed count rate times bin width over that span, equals 122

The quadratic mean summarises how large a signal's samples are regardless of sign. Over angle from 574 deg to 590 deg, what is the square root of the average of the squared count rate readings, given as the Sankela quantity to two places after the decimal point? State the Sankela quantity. 1.83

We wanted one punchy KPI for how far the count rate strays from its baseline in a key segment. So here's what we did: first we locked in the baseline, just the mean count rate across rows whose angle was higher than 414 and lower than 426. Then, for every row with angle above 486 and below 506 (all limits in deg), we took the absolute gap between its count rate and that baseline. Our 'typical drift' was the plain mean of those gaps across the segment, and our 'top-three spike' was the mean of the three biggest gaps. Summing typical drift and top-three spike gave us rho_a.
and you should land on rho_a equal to 0.41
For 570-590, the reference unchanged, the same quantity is 0.25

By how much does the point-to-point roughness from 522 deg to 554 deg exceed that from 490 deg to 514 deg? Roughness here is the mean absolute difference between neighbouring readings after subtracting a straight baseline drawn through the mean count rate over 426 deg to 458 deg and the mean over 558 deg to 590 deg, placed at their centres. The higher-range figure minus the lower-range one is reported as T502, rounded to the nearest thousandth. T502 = -0.055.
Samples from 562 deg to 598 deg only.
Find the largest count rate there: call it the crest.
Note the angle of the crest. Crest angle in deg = 580.0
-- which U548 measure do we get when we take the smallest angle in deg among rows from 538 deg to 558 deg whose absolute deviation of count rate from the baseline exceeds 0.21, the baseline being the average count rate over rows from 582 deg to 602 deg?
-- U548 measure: 548.0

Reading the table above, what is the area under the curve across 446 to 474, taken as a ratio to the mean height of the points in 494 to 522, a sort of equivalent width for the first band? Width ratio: 23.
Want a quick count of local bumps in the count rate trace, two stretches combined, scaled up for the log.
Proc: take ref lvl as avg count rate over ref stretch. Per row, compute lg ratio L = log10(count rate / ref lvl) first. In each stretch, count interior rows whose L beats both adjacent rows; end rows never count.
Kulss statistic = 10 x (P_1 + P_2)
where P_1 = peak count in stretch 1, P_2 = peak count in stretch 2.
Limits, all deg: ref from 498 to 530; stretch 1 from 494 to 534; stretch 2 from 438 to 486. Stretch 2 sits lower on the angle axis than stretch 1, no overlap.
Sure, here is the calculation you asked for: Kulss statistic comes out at 30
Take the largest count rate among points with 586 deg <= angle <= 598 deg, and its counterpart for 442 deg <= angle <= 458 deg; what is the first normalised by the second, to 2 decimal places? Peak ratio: 0.97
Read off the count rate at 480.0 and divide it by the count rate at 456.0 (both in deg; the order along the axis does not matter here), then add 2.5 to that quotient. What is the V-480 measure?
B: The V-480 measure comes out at 3.39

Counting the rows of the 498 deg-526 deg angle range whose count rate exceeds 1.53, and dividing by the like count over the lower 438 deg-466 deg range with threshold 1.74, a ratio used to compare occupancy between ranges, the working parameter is 3.0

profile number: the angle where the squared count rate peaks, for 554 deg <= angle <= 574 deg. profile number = 572.0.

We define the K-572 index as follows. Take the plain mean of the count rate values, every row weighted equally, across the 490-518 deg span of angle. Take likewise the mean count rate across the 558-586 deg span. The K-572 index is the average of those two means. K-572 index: 1.63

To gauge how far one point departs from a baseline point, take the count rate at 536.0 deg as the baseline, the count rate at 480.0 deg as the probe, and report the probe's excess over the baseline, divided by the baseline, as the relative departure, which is -0.25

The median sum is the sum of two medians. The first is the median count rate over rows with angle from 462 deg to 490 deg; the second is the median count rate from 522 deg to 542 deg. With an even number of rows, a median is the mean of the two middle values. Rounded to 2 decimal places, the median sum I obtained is 2.91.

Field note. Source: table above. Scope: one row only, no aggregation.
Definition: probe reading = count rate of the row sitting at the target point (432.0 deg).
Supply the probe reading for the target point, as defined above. 1.773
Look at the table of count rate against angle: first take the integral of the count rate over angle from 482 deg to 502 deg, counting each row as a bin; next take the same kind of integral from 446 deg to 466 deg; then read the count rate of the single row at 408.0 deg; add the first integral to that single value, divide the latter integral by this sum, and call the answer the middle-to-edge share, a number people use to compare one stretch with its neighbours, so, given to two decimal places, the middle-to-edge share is 0.88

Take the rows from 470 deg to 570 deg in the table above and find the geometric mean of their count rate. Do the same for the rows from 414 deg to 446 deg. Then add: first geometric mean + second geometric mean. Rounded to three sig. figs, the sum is 3.27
